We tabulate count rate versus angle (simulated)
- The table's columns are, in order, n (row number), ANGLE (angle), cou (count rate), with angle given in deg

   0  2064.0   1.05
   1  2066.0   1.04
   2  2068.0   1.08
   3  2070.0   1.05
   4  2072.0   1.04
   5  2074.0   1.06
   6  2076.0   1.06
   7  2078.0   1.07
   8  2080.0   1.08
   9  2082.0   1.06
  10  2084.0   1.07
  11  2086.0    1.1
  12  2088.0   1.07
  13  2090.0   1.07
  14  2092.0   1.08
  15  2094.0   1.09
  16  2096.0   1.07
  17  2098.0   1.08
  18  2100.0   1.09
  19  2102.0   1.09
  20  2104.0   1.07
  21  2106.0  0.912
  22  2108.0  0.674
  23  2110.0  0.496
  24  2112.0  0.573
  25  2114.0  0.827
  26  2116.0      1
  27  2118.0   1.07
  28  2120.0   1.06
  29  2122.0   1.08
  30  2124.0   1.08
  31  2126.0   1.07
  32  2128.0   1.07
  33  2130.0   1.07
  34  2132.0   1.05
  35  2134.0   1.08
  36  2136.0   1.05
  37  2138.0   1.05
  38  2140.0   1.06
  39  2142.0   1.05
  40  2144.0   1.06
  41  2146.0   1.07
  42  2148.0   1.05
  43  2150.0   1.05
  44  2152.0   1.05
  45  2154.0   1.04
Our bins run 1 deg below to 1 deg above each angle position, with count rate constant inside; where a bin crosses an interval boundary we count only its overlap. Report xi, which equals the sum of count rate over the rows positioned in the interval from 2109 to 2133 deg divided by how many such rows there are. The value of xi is 0.95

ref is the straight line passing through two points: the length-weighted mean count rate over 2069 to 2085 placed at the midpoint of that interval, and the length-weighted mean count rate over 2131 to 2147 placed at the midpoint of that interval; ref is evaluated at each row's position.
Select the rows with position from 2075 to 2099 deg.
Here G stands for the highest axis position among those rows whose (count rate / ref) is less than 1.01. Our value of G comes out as 2096.0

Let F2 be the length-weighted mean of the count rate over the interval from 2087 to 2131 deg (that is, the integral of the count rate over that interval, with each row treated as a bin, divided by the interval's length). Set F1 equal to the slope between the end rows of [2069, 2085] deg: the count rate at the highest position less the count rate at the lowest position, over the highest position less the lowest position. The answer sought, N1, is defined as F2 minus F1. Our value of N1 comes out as 0.98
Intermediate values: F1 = 0.0014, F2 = 0.99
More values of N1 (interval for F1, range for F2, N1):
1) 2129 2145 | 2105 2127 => 0.90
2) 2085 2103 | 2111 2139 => 1.01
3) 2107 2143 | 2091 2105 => 1.07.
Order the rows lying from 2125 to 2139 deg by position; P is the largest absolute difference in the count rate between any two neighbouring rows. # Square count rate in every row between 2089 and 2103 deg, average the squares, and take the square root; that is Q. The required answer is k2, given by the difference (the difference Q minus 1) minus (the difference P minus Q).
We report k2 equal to 1.13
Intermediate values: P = 0.030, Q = 1.08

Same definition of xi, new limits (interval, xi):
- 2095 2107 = 1.05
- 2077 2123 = 0.99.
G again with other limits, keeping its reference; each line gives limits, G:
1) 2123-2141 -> 2140.0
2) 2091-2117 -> 2116.0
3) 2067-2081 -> 2078.0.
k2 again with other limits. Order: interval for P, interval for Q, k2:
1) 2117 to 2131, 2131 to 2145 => 1.09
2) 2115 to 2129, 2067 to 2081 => 1.06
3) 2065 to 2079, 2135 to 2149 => 1.07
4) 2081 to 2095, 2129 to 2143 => 1.09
